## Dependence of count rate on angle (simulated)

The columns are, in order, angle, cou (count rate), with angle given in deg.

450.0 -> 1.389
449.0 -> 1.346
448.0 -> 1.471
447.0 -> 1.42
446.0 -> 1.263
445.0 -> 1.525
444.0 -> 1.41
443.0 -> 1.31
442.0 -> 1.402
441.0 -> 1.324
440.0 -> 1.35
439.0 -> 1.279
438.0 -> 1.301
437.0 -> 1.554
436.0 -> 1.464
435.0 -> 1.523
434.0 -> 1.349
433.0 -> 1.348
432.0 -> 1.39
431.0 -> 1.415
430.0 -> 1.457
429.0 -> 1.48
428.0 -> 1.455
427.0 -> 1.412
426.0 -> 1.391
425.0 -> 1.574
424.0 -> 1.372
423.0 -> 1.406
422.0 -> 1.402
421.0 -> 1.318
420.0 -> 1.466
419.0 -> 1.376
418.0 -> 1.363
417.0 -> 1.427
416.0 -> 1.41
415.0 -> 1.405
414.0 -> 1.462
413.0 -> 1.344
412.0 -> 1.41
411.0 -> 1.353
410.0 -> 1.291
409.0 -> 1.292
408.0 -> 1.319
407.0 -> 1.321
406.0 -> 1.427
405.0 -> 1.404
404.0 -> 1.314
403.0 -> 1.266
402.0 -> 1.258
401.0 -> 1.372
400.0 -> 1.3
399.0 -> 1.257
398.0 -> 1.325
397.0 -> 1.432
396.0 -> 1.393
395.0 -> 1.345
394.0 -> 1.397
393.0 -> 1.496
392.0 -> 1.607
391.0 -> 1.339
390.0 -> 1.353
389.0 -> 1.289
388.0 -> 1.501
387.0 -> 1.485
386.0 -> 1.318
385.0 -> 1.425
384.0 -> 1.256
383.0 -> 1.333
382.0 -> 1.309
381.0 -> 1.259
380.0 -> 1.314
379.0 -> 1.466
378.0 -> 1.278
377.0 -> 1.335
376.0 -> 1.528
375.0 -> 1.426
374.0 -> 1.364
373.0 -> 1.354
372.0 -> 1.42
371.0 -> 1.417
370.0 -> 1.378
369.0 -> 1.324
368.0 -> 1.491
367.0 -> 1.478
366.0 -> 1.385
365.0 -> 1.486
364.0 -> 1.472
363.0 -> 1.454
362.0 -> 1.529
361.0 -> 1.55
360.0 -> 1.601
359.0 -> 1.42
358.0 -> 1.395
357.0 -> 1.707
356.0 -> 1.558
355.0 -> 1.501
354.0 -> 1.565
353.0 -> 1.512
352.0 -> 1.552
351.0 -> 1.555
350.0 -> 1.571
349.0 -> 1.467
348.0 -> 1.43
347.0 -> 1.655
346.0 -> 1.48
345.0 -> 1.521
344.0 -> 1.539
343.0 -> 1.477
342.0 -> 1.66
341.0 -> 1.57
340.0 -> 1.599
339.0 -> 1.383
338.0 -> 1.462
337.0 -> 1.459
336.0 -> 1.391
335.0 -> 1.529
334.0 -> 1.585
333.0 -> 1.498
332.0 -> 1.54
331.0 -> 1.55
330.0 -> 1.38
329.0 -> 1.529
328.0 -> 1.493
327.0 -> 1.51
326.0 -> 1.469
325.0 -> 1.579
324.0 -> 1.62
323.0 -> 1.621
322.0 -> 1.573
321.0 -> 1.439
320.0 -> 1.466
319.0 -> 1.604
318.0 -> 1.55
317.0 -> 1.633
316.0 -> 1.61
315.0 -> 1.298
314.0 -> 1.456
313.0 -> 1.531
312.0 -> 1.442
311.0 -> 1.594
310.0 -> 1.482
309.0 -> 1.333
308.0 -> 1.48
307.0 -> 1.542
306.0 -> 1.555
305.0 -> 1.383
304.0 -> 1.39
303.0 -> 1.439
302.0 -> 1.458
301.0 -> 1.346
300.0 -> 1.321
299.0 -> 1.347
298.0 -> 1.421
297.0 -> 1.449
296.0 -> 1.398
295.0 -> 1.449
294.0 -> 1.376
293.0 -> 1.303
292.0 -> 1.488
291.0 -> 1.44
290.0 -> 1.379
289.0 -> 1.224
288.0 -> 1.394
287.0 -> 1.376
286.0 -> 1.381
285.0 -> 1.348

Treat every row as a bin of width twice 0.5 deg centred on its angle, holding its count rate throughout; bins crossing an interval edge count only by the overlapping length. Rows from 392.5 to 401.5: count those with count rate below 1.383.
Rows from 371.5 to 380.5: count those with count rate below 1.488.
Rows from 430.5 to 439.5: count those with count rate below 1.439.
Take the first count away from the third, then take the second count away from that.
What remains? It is -7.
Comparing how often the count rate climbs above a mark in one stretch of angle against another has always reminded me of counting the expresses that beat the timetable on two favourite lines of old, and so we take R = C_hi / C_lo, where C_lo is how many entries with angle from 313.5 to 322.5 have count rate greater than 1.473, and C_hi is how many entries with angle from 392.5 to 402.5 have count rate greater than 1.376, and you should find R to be 0.8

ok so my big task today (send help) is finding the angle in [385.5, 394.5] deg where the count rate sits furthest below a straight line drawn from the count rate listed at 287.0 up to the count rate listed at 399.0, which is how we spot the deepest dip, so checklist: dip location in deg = 389.0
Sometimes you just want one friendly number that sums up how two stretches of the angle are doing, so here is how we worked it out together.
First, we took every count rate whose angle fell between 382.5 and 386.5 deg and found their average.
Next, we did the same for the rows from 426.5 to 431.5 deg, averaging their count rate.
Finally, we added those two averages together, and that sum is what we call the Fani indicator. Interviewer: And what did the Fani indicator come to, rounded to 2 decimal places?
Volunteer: 2.78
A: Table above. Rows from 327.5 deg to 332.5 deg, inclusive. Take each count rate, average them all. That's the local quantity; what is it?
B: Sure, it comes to 1.50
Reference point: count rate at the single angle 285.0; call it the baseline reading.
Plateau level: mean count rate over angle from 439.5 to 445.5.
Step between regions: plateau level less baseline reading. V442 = 0.04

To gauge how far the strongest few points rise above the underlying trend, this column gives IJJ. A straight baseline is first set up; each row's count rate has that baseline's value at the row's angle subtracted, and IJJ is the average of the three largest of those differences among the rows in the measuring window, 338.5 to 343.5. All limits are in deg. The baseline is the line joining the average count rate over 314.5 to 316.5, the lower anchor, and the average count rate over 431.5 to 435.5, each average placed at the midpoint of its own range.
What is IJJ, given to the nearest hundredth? 0.17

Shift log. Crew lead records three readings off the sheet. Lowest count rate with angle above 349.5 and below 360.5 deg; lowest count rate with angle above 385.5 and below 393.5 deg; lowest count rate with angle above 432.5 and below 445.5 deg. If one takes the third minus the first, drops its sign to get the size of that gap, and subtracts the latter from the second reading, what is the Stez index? 1.17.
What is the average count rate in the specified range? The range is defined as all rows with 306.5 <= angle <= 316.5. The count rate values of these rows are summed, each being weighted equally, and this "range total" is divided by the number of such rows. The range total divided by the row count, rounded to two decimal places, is 1.48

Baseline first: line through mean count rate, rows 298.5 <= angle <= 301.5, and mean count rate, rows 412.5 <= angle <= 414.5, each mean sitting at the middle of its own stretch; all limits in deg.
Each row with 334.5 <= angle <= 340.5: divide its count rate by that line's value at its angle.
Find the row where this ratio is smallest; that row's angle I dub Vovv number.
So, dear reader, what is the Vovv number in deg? 339.0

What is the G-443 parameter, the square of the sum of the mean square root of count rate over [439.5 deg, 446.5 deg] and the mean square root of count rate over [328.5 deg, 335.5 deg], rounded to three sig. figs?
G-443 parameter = 5.76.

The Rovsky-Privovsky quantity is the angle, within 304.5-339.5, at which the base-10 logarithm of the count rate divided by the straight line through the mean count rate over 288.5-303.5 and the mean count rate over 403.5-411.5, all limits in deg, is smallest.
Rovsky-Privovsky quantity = 315.0 deg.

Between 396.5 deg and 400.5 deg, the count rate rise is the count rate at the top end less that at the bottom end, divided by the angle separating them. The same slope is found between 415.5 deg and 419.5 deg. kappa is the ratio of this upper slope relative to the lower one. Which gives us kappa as 0.26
